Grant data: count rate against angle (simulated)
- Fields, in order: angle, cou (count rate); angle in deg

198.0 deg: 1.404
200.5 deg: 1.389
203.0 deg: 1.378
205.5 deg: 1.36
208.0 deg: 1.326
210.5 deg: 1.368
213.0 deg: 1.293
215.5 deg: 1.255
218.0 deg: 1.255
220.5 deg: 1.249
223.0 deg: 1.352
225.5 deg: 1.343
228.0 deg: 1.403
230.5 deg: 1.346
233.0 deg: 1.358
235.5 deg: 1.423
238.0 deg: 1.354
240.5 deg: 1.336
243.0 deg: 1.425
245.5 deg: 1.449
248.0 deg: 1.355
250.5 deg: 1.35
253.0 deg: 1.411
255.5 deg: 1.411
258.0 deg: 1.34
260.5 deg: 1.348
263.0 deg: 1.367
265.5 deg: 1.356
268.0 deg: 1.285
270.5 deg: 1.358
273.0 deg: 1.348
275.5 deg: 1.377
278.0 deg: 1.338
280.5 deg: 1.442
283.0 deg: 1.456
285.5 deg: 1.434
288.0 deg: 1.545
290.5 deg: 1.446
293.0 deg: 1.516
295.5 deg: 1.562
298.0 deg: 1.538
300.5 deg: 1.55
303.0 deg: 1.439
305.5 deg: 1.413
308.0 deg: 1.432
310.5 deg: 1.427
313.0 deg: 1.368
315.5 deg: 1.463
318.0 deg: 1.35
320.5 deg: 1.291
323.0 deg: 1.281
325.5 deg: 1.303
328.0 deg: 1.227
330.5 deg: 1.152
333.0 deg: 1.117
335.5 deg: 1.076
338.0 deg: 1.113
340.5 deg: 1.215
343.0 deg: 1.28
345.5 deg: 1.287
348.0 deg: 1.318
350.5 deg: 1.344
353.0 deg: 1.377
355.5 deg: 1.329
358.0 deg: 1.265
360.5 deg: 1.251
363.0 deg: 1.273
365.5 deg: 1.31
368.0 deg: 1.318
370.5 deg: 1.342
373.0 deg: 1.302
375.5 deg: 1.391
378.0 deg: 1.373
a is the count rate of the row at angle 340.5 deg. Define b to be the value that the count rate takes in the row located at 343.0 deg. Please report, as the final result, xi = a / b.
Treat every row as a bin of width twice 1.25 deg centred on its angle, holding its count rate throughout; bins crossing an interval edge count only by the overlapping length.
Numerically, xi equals 0.95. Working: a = 1.215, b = 1.28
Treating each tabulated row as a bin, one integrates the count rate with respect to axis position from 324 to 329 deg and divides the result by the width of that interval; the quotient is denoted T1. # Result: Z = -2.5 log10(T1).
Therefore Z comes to -0.26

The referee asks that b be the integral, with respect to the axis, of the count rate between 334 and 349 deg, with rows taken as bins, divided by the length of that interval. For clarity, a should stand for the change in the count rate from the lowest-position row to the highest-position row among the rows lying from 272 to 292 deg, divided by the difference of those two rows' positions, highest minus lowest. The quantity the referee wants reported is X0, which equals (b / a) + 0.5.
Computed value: 217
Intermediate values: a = 0.006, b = 1.21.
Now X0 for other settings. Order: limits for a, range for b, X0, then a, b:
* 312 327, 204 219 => -252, -0.005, 1.31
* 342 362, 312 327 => -808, -0.002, 1.34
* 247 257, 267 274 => 179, 0.007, 1.33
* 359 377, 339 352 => 138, 0.009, 1.29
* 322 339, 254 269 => -120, -0.011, 1.35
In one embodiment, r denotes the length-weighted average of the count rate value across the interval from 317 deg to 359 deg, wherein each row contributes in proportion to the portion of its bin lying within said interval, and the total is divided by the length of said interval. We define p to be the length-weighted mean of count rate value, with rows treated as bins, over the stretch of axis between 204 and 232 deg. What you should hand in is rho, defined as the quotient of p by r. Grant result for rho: 1.06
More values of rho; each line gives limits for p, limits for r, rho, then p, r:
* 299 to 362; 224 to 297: 0.94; 1.31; 1.40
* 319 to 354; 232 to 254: 0.90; 1.24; 1.38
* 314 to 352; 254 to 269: 0.93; 1.26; 1.35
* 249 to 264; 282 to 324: 0.95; 1.37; 1.44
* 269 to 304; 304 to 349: 1.13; 1.45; 1.28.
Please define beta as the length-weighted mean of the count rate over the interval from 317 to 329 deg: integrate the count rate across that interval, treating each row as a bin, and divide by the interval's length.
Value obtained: 1.29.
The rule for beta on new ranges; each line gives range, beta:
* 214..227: 1.29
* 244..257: 1.39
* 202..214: 1.35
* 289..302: 1.52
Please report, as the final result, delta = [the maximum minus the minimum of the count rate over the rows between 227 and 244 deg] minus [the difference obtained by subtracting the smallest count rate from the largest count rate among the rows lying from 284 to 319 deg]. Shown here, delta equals -0.12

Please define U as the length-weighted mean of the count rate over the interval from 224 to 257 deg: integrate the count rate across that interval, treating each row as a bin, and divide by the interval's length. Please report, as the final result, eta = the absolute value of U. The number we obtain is 1.38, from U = 1.38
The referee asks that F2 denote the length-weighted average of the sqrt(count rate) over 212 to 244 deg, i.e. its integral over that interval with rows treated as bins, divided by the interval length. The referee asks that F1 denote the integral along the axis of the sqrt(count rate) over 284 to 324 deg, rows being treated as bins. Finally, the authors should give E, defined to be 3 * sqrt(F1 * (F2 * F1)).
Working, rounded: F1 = 48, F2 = 1.156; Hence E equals 155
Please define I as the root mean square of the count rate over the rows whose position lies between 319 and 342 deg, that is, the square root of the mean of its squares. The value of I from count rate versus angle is 1.20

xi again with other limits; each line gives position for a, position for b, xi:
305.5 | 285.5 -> 0.99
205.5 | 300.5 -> 0.88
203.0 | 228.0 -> 0.98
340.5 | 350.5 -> 0.90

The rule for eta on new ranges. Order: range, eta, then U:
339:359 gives 1.30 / 1.30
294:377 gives 1.33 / 1.33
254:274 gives 1.35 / 1.35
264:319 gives 1.43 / 1.43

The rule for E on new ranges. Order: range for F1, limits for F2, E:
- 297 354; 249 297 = 214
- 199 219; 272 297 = 76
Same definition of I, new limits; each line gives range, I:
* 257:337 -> 1.38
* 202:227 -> 1.32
